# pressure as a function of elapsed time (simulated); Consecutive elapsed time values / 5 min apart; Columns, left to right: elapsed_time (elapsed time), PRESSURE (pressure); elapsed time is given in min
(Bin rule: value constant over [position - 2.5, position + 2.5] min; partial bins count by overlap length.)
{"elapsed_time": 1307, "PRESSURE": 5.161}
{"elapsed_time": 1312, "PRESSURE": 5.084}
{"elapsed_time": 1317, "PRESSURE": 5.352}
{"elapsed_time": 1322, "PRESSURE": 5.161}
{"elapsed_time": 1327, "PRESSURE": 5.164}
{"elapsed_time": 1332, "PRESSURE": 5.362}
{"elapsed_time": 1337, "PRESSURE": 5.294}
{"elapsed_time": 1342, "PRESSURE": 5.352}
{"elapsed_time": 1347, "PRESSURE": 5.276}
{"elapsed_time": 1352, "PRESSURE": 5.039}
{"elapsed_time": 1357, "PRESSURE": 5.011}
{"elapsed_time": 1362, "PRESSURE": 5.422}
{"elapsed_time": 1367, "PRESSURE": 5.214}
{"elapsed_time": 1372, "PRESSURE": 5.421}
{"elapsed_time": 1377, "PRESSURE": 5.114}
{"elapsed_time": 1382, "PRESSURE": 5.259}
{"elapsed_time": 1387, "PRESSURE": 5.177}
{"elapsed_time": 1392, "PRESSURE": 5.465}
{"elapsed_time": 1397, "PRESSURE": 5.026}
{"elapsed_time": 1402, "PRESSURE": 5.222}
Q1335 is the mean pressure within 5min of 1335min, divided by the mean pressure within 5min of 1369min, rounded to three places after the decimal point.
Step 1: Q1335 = 1.002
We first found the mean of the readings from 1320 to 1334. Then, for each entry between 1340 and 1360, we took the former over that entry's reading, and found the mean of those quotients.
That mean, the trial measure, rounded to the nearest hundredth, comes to 1.01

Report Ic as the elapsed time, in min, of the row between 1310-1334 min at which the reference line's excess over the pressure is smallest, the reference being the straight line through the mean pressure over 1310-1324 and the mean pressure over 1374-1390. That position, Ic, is 1332 min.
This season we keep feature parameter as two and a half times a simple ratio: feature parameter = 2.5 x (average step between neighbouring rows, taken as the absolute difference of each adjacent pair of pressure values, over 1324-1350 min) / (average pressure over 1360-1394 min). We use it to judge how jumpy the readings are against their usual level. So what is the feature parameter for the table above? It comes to 0.05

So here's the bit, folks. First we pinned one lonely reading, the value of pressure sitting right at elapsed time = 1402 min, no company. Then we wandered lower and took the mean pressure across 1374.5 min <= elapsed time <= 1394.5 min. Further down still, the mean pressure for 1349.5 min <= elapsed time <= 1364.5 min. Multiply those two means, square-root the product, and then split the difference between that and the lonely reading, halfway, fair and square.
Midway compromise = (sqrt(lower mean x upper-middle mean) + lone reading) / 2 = 5.21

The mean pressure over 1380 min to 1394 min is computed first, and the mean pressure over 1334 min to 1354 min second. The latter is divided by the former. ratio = 0.99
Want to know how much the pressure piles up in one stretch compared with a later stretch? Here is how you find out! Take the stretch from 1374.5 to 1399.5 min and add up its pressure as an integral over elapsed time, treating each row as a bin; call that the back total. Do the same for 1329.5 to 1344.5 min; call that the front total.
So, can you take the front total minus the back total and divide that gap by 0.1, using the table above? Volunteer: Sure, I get -502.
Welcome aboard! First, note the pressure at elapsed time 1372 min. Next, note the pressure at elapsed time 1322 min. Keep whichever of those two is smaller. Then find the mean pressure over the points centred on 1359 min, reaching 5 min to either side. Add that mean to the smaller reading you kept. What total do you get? 10.4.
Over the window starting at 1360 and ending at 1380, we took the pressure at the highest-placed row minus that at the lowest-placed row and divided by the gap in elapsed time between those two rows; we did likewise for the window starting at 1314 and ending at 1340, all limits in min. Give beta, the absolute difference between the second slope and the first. 0.018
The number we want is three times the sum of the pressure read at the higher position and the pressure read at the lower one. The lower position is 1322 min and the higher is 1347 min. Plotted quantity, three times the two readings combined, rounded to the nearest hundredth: 31.31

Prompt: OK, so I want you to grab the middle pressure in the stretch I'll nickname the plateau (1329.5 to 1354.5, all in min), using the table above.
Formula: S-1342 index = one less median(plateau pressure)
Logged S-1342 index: -4.29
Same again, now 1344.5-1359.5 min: -4.04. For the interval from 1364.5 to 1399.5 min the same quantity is -4.21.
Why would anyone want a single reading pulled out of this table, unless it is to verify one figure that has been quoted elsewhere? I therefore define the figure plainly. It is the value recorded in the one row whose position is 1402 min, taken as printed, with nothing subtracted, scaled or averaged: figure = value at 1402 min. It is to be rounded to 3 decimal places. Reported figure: 5.222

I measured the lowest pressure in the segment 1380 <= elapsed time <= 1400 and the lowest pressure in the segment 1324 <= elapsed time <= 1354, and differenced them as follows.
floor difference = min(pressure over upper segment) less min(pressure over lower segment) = -0.01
